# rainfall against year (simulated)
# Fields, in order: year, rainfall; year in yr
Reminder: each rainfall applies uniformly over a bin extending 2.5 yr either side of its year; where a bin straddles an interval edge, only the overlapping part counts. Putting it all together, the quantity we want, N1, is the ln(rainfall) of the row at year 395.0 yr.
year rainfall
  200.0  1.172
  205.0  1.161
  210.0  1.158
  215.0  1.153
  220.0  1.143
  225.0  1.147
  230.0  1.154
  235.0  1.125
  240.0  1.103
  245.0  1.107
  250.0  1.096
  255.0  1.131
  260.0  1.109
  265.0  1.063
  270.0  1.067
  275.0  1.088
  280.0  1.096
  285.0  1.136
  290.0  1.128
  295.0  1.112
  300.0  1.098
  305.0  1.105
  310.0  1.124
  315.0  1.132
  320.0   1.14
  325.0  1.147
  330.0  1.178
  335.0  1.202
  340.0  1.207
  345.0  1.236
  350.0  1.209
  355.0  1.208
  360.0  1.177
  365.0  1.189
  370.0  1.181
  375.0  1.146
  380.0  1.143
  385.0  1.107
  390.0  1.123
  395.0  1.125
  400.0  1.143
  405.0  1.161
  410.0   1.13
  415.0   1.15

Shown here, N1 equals 0.118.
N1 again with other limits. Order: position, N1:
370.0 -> 0.166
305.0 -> 0.100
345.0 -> 0.212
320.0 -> 0.131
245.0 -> 0.102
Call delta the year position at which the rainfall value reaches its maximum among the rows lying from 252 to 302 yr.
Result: 285.0 yr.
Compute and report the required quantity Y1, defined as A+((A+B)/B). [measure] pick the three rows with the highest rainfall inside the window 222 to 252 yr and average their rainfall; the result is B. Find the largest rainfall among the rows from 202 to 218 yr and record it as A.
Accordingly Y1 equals 3.18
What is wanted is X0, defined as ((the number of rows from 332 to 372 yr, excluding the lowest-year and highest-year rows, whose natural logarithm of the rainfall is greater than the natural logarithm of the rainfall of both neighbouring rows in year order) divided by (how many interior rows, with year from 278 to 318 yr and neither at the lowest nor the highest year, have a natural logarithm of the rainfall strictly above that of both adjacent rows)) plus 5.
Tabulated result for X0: 7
